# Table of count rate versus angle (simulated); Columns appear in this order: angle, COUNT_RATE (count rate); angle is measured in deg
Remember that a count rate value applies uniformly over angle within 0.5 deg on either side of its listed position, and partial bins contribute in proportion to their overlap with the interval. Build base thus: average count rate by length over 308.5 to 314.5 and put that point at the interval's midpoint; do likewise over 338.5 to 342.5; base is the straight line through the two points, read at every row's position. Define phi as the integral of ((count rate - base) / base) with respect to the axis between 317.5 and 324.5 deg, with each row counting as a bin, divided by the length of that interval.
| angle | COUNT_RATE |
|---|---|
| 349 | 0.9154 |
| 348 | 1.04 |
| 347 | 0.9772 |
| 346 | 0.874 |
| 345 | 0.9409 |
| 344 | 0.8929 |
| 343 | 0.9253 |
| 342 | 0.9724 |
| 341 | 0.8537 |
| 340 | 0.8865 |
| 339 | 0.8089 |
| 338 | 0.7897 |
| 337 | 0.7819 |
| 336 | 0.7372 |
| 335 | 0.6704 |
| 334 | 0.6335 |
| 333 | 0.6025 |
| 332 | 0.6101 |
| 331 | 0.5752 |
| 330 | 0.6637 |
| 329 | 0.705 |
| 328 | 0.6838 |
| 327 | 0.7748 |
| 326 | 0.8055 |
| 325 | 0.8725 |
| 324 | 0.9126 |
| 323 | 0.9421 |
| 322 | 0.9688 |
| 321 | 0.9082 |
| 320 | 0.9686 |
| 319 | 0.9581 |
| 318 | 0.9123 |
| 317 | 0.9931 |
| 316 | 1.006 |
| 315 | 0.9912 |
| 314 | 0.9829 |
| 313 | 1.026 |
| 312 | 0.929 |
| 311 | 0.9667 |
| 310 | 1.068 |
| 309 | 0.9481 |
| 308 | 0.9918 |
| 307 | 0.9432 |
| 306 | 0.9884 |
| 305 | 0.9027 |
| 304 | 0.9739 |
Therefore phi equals -0.01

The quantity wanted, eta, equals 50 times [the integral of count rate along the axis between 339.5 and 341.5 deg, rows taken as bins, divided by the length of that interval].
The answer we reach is 44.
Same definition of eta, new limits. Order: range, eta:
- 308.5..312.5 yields 49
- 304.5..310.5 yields 49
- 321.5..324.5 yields 47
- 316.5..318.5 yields 48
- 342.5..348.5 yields 47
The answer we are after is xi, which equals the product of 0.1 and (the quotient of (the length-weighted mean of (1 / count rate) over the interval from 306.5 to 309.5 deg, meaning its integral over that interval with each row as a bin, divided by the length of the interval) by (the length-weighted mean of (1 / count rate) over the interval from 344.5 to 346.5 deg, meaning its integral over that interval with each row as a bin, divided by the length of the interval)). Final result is 0.094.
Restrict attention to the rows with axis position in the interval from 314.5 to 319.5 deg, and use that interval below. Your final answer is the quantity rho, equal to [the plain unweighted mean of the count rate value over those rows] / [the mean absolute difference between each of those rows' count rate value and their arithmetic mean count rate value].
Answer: 33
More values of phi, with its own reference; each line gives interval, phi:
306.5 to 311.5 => -0.01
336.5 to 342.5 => -0.04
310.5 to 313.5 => -0.01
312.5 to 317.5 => 0.03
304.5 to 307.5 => -0.06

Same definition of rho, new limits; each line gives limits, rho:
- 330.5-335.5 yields 23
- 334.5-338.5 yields 18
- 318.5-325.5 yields 31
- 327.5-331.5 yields 16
